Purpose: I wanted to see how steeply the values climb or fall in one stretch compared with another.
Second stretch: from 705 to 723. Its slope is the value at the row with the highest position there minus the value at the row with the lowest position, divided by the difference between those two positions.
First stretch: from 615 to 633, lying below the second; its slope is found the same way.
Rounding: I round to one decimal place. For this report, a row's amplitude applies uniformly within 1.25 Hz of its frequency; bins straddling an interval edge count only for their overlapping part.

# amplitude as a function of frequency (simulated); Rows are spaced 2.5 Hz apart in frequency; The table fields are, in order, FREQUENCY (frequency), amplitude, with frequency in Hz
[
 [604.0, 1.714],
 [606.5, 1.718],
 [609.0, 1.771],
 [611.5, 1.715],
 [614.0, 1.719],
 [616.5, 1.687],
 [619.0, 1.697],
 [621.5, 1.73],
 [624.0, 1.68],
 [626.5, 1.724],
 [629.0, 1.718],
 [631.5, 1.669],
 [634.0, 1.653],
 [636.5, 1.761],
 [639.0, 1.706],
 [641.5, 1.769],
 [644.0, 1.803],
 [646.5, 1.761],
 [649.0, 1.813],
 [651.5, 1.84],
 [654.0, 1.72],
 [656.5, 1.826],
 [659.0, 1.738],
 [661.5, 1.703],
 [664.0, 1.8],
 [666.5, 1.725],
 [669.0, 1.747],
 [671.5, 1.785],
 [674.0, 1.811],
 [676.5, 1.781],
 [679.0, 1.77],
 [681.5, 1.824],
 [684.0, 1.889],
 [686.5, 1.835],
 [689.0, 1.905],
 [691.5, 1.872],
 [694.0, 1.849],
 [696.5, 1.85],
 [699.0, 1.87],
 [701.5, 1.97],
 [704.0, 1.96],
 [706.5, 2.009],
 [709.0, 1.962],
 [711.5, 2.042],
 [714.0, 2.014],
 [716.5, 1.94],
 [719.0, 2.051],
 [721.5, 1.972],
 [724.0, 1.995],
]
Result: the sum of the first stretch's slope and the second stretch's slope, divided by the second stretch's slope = 1.5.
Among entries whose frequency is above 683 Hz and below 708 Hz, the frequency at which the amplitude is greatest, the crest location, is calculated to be 706.5 Hz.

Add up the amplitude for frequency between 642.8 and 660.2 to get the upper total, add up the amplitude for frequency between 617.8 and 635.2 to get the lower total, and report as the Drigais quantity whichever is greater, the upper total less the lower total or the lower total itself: 11.9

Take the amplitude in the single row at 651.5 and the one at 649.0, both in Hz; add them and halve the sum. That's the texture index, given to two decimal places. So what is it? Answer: 1.83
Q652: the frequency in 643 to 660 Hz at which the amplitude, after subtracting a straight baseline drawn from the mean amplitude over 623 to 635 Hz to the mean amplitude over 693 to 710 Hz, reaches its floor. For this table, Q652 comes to 654.0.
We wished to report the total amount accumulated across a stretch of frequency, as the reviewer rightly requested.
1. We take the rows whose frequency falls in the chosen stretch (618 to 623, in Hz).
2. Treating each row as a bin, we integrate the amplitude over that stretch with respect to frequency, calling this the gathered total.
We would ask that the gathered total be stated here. 8.6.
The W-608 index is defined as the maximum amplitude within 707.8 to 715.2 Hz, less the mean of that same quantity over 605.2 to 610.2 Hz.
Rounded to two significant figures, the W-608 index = 0.30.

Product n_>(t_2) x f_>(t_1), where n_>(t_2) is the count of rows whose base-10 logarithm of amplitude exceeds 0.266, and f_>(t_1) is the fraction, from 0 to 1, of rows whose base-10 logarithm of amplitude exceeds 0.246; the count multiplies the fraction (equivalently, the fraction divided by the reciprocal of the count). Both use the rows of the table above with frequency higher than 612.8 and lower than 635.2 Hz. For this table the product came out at 0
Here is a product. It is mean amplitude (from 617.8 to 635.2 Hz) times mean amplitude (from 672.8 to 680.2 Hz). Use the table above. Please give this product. 3.03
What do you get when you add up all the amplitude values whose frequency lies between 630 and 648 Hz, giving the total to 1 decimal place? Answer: 12.1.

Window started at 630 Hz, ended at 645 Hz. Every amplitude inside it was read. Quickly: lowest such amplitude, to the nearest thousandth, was 1.653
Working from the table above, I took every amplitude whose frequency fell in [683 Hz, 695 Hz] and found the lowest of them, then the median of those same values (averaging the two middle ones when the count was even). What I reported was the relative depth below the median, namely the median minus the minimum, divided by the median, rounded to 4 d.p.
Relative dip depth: 0.0198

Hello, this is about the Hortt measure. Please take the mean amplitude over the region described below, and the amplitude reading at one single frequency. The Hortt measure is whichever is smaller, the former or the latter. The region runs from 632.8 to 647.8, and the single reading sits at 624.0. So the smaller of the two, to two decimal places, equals 1.68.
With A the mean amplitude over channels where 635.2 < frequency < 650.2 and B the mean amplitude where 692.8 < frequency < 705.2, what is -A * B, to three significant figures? -3.36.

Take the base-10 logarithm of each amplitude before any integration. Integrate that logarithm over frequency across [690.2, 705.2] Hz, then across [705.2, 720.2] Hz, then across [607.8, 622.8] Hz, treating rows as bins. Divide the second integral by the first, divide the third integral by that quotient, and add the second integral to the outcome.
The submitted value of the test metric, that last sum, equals 7.77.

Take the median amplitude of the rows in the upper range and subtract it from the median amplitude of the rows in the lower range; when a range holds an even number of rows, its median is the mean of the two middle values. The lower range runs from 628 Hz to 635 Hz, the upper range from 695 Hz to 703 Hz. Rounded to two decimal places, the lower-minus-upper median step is -0.20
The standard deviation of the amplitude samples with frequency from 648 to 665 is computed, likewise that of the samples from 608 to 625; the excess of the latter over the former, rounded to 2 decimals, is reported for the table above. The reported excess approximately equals -0.02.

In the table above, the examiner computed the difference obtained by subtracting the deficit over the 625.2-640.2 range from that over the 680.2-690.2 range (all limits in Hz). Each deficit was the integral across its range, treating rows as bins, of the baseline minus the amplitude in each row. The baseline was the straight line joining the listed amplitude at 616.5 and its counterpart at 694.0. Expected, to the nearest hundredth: -0.56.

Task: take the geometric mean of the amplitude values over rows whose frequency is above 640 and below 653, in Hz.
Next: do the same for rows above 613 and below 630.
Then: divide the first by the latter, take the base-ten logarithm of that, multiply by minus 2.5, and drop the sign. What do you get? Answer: 0.055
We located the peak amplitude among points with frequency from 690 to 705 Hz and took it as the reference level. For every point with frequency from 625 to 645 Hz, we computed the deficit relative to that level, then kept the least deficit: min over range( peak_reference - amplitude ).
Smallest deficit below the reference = 0.17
